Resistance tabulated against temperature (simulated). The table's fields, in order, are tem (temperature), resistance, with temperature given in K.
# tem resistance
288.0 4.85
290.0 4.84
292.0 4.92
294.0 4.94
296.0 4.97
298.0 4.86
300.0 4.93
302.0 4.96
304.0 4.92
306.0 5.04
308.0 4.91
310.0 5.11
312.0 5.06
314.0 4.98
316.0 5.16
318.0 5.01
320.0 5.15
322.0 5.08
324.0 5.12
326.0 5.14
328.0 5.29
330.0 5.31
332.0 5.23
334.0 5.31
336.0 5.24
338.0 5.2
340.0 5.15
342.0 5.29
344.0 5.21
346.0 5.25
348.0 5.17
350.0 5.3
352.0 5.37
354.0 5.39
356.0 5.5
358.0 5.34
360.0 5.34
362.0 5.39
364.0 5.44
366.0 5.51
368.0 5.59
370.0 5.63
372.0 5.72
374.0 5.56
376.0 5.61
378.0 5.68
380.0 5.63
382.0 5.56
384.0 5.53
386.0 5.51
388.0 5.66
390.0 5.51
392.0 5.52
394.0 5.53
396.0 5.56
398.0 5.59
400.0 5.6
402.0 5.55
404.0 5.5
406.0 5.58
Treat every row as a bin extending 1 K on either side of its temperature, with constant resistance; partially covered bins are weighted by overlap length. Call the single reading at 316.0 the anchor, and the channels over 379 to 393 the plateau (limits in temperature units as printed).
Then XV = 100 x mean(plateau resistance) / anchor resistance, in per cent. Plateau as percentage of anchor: 108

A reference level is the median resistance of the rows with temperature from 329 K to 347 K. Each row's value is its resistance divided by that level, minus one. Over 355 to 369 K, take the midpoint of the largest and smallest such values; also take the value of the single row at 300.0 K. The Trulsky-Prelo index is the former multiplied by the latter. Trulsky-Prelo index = -0.0025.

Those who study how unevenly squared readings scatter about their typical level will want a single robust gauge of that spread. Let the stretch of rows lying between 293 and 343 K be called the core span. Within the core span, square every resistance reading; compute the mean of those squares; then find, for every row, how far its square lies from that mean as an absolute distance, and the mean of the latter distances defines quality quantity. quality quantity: 1.20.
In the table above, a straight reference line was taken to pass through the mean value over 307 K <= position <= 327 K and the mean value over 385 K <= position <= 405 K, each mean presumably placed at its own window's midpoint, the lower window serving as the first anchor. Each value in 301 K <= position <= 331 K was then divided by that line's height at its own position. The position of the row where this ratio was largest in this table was 330.0 K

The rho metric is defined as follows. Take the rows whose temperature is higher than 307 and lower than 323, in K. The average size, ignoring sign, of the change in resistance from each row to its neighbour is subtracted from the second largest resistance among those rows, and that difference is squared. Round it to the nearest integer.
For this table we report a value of 25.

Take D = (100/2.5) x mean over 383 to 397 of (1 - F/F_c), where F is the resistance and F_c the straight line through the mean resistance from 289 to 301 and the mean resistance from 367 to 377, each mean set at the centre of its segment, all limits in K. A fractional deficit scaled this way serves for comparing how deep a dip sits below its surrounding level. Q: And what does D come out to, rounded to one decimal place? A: 1.7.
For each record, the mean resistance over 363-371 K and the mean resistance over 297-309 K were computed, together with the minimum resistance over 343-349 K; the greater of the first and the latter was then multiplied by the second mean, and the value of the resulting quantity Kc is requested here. 27.4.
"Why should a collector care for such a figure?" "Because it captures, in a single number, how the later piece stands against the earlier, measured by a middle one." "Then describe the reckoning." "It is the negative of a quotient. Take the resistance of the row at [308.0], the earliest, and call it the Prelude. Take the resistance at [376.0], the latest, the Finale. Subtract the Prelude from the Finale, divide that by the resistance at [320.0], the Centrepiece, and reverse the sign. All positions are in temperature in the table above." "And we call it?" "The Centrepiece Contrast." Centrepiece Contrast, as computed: -0.14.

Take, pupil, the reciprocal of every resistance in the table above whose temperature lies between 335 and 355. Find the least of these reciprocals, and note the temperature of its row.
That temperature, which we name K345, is 354.0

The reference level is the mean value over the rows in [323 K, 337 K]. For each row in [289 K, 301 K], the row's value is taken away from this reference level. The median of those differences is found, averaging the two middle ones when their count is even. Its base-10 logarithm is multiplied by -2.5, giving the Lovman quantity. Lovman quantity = 1.27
